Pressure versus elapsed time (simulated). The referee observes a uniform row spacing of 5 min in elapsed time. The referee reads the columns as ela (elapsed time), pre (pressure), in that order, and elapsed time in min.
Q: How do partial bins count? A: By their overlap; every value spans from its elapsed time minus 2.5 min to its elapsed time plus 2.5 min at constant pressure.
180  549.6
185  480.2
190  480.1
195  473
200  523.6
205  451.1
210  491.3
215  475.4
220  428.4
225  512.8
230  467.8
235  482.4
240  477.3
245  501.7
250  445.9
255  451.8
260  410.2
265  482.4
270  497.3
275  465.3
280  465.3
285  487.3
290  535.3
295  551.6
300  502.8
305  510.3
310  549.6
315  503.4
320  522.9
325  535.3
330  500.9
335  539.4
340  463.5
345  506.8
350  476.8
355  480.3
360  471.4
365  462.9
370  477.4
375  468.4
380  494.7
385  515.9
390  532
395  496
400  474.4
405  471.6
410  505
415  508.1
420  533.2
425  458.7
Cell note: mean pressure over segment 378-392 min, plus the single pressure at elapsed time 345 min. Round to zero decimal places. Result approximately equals 1021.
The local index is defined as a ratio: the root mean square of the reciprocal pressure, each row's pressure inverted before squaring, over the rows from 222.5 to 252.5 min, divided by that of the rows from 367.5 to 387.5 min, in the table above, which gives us 1.02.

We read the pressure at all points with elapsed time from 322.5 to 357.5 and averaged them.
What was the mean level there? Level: 500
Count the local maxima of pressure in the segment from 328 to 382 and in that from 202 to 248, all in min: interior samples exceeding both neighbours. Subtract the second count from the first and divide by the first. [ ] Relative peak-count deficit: 0.25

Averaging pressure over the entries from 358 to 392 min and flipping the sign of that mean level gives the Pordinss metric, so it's -489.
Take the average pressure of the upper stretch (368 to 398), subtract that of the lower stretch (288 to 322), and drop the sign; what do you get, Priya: 28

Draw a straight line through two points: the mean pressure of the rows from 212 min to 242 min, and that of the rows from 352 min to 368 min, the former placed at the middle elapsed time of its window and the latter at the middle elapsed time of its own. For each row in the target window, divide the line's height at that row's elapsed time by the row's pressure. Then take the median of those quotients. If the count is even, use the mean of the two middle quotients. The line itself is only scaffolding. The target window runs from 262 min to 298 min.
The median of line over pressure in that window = 0.971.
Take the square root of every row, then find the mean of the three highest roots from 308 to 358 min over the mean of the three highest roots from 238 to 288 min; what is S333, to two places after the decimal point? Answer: 1.05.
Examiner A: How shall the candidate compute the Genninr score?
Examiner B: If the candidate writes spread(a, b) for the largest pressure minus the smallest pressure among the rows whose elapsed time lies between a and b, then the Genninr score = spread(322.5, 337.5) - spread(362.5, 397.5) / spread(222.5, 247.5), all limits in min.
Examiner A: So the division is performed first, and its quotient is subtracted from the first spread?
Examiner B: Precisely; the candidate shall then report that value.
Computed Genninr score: 37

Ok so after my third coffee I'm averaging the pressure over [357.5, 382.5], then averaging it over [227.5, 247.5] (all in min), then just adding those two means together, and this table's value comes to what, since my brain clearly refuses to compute 957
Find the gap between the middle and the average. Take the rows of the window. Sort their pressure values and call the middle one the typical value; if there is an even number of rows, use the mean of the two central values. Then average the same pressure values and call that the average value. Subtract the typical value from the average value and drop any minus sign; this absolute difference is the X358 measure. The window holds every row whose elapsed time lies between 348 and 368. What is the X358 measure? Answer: 1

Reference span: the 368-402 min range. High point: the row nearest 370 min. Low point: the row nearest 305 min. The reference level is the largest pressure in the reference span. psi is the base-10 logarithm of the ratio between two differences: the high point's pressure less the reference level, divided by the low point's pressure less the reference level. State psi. 0.4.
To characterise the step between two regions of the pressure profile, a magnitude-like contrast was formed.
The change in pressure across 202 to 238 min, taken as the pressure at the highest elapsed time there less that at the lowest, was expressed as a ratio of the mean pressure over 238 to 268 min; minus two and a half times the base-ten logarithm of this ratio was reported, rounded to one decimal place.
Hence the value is 2.9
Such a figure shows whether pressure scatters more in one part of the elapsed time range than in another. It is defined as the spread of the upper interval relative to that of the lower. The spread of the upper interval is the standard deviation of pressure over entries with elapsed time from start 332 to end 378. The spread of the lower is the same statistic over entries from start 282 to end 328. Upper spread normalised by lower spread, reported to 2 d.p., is 1.11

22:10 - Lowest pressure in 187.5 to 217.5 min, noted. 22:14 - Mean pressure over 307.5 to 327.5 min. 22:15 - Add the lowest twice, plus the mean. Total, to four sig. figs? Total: 1430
